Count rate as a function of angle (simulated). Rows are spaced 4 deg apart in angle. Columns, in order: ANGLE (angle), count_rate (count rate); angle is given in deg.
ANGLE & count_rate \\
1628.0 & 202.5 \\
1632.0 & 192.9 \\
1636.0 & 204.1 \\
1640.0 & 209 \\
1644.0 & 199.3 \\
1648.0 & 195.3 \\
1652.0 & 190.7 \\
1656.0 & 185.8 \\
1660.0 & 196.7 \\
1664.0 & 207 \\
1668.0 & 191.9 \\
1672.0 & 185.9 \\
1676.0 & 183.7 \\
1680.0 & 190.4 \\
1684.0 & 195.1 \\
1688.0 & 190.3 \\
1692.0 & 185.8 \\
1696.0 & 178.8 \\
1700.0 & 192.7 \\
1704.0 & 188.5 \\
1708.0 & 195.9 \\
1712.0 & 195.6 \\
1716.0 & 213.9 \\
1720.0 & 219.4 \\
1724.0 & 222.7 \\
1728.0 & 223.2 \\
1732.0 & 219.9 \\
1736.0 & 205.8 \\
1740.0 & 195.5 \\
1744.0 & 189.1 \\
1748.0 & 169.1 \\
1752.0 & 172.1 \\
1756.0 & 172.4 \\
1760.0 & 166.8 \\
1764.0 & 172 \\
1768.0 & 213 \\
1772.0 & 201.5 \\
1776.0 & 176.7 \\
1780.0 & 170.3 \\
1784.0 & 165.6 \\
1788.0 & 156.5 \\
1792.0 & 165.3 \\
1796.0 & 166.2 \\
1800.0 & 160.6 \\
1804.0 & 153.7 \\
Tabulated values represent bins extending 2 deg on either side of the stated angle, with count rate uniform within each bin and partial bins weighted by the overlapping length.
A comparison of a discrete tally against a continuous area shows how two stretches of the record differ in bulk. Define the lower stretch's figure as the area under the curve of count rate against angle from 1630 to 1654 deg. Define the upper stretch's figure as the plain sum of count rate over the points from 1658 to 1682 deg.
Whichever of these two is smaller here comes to 1156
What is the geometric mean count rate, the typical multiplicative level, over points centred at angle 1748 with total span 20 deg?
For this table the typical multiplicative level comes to 179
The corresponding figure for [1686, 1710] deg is 189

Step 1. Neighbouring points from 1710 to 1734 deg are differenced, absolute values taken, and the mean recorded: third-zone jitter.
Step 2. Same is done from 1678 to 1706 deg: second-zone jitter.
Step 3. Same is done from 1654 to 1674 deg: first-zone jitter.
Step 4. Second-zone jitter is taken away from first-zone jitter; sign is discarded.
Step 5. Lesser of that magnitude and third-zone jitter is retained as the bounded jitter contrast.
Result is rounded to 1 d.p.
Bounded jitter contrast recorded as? 4.1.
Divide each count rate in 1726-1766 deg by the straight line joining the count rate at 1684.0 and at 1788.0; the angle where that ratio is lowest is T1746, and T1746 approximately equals 1748.0 deg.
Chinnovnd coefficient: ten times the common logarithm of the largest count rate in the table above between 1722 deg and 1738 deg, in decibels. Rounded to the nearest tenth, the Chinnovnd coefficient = 23.5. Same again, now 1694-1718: 23.3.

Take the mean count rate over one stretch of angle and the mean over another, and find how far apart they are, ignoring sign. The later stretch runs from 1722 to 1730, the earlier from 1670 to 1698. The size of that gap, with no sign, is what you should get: 36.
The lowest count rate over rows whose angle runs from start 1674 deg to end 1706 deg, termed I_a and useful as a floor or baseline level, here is 178.8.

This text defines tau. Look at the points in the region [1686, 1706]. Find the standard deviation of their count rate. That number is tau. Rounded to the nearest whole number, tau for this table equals 5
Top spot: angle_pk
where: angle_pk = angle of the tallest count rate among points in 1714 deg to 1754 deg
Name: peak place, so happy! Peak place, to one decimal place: 1728.0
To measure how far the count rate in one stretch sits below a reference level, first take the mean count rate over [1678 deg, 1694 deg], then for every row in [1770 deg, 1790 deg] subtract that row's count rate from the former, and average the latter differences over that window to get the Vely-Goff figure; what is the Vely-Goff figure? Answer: 16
